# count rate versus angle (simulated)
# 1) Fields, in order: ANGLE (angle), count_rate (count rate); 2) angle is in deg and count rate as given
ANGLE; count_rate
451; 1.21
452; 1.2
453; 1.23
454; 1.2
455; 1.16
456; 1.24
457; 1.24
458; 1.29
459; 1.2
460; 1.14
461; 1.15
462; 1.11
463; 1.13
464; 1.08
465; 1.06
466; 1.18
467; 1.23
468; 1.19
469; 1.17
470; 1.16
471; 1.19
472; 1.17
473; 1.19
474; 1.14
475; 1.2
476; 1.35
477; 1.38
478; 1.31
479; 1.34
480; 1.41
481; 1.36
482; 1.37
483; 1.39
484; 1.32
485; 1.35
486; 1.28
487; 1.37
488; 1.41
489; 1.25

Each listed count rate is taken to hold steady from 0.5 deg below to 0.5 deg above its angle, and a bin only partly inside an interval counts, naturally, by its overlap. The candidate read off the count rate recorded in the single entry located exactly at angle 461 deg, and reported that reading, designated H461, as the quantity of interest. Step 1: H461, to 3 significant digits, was 1.15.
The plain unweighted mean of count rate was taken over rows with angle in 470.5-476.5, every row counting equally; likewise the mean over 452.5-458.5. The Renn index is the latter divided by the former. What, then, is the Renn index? 1.02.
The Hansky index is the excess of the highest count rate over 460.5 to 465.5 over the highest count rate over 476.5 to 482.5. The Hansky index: -0.26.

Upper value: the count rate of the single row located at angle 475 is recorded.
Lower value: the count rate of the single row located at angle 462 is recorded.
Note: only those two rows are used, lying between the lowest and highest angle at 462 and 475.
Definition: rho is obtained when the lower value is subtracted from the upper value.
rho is 0.09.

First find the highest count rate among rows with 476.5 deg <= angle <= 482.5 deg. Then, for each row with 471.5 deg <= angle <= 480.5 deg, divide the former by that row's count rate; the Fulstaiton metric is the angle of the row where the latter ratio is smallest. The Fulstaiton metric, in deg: 480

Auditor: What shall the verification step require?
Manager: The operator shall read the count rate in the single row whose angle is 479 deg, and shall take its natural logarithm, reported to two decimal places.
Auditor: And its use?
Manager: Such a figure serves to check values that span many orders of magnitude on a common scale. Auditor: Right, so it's 0.29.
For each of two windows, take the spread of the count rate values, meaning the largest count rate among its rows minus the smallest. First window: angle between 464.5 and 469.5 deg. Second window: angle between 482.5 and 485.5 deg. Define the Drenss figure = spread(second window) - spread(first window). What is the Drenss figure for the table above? -0.10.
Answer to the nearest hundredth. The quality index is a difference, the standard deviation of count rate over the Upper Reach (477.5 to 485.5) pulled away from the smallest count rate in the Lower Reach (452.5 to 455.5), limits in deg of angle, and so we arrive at 1.13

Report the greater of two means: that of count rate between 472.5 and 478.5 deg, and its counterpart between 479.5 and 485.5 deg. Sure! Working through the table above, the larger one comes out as 1.367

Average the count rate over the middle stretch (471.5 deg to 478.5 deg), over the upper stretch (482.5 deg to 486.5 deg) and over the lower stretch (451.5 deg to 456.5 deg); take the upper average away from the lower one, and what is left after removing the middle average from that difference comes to -1.38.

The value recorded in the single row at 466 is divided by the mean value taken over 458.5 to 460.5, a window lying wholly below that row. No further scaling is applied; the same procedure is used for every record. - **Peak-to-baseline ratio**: 1.01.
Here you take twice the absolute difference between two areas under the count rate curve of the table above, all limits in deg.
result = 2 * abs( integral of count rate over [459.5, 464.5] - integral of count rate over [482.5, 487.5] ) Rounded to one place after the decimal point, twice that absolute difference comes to 2.2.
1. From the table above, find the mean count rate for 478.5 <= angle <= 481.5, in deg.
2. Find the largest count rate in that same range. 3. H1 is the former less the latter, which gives -0.040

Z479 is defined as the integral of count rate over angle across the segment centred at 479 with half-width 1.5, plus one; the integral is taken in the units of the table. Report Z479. 5.1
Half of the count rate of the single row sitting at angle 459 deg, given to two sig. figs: 0.60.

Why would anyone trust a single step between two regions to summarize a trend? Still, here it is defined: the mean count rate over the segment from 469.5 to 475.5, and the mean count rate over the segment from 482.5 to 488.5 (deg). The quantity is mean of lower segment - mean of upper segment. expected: -0.18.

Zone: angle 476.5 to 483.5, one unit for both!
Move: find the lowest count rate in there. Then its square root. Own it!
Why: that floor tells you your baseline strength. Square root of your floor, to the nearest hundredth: 1.14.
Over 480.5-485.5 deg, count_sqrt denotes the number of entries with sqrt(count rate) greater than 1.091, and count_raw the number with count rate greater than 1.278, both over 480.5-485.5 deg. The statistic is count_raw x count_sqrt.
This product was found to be 25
